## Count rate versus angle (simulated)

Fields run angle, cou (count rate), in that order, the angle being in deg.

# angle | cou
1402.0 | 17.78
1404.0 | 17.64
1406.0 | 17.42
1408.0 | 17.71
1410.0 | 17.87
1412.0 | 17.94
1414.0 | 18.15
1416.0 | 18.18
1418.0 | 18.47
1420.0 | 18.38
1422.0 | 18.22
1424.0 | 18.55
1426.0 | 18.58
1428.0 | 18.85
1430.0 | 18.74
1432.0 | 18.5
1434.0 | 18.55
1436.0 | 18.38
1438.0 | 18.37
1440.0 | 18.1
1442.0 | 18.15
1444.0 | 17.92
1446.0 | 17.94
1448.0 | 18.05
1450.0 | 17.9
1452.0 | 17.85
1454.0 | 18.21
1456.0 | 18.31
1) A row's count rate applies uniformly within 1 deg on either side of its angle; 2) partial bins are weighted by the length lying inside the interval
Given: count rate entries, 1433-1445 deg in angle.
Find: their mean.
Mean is 18.2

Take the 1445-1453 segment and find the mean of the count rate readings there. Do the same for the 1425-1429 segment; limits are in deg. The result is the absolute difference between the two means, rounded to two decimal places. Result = 0.78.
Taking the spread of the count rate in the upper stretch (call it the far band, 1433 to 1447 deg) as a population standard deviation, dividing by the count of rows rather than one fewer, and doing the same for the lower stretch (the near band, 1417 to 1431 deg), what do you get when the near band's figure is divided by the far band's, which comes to 0.89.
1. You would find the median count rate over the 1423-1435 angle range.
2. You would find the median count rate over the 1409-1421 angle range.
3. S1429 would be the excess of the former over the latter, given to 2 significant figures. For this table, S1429 0.40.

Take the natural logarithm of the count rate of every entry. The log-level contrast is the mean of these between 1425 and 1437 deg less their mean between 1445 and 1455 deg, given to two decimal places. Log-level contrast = 0.03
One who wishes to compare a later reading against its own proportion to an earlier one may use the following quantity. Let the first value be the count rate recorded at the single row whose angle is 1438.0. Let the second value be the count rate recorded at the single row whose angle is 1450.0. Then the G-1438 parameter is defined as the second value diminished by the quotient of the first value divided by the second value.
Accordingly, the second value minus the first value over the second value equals 16.9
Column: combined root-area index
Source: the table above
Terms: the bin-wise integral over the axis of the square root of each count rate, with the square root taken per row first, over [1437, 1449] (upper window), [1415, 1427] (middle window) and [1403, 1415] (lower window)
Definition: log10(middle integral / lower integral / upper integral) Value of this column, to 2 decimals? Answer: -1.70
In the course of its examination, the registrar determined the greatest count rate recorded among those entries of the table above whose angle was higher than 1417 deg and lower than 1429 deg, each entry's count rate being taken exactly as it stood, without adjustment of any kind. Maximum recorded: 18.85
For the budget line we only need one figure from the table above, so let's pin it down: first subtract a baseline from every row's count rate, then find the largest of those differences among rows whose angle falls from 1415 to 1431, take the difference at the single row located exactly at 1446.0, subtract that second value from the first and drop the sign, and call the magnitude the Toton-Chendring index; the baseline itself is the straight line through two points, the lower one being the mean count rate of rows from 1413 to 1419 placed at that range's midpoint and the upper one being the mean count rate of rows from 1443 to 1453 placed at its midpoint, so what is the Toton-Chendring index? 0.7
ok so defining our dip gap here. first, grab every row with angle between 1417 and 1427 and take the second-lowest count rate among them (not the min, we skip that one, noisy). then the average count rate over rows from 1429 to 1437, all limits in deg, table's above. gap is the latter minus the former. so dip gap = 0.16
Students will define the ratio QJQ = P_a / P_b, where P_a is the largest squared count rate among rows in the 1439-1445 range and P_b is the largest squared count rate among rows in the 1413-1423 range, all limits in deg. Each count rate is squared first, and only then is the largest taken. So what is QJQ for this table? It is 0.966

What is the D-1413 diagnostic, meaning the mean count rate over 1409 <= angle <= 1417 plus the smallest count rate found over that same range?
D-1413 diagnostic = 35.9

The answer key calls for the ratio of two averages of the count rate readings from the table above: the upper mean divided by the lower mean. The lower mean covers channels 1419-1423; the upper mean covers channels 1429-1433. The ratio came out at 1.02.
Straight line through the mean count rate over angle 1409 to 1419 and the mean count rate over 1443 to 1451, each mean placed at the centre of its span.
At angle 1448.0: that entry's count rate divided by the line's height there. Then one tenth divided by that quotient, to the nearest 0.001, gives 0.099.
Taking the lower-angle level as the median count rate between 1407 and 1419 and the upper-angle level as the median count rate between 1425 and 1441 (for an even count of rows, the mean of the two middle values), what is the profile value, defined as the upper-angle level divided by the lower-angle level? 1.03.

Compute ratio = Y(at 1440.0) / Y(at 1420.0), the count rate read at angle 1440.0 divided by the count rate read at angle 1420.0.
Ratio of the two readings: 0.98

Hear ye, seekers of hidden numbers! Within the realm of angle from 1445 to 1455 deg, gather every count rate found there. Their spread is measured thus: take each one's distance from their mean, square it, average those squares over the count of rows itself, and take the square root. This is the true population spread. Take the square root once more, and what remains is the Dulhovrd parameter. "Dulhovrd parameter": 0.36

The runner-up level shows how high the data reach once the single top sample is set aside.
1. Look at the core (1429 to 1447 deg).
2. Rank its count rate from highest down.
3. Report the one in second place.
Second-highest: 18.55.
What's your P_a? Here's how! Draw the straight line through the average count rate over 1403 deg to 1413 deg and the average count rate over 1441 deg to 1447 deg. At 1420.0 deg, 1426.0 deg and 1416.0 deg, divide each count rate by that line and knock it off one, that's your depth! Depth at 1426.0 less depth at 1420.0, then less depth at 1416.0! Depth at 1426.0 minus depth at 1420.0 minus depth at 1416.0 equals 0.014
